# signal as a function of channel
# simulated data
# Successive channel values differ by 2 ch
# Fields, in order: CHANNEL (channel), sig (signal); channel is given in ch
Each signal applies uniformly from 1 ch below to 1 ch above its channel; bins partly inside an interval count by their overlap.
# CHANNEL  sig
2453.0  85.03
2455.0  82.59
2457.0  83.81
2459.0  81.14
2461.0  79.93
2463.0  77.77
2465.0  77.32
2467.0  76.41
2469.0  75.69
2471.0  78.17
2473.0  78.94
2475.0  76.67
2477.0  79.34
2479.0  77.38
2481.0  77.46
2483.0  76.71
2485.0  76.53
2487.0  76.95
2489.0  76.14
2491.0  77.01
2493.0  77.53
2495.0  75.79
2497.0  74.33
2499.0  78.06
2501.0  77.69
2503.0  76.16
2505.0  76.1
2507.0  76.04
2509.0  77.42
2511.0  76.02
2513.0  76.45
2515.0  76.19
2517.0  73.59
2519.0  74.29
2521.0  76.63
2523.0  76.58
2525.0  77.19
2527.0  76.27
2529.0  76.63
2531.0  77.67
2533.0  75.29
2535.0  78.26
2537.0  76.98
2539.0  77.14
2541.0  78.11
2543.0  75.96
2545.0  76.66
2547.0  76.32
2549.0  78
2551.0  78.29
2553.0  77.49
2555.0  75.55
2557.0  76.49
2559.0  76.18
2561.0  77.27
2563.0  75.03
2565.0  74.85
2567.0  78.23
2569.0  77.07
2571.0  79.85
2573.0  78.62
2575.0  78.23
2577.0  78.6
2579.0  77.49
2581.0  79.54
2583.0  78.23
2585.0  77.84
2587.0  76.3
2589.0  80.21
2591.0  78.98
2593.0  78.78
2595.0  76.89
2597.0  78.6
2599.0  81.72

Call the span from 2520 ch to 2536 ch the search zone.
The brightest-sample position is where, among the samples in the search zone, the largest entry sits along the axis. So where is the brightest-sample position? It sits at 2535.0 ch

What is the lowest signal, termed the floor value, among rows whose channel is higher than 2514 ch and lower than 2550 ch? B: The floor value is 73.59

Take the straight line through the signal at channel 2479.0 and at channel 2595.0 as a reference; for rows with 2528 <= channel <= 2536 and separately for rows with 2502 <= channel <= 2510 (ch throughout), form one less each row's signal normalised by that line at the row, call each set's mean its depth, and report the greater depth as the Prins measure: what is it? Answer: 0.011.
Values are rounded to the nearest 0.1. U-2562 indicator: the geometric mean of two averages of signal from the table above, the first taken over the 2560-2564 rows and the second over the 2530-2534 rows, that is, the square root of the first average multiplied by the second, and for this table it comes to 76.3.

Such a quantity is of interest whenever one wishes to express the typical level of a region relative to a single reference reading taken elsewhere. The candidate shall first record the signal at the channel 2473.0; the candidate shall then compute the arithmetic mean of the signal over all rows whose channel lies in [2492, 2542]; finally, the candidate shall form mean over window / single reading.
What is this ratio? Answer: 0.97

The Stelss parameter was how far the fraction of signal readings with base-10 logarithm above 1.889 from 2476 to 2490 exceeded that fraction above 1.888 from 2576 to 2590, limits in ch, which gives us -0.6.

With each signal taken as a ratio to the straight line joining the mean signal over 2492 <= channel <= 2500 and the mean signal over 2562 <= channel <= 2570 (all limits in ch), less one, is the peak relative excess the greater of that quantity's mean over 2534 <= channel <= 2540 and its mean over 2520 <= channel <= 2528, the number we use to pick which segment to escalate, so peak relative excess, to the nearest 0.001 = 0.015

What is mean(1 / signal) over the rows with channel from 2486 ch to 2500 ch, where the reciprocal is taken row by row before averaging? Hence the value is 0.0131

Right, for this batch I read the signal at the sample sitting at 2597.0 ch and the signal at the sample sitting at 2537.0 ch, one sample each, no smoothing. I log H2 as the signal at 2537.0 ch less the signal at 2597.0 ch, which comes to -1.6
